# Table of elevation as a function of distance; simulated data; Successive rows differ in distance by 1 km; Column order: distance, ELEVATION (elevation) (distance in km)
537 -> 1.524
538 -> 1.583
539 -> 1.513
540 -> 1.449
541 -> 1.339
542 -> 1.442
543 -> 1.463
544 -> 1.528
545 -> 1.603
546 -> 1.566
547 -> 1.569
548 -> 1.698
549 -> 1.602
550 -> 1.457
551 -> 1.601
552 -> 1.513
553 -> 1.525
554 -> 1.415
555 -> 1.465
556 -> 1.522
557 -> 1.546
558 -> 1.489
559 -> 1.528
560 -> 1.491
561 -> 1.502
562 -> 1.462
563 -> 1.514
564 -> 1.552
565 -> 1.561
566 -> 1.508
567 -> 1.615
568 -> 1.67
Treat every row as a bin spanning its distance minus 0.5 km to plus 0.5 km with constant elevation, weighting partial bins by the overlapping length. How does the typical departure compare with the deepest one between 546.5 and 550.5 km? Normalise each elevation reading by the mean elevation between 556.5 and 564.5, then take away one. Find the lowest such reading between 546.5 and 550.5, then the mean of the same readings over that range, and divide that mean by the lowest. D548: -1.3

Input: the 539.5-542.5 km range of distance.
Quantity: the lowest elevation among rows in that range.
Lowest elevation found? 1.339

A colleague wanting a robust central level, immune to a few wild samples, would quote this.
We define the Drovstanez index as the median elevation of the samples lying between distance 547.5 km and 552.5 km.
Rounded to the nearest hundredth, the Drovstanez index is 1.60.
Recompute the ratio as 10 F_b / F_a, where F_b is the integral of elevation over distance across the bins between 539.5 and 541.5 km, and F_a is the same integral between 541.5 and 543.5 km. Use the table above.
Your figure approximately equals 9.6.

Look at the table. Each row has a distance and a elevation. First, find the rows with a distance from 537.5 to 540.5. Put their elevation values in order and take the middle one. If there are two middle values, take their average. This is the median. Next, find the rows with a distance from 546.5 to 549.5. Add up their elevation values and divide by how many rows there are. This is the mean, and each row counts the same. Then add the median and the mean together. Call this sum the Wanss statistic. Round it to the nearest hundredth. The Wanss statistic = 3.14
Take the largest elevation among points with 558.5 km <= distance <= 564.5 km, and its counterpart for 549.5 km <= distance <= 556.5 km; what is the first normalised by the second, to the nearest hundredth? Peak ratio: 0.97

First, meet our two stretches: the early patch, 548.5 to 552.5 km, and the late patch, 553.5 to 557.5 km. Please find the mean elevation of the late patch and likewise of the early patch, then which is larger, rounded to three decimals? 1.543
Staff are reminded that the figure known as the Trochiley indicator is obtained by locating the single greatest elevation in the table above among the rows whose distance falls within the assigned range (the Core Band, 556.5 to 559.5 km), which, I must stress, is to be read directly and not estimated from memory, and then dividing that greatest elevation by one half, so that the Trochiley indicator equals 3.09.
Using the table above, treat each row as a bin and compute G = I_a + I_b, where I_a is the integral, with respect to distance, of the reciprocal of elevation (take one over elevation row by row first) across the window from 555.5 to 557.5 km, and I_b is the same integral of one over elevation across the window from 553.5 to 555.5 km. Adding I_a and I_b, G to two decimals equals 2.69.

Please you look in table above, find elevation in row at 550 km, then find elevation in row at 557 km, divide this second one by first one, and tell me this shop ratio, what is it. 1.06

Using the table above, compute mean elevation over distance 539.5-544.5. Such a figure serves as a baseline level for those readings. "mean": 1.44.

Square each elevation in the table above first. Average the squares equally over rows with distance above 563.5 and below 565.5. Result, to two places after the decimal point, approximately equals 2.42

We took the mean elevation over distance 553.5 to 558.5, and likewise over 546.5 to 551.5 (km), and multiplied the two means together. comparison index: 2.36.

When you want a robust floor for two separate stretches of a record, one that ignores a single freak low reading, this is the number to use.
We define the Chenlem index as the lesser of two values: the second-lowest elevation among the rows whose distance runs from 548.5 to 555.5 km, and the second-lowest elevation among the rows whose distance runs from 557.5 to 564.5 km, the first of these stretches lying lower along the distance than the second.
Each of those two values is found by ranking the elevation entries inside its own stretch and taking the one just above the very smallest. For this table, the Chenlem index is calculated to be 1.46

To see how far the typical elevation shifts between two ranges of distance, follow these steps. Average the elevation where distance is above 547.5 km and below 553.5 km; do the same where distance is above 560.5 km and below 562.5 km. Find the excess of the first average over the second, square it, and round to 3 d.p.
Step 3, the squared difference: 0.007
